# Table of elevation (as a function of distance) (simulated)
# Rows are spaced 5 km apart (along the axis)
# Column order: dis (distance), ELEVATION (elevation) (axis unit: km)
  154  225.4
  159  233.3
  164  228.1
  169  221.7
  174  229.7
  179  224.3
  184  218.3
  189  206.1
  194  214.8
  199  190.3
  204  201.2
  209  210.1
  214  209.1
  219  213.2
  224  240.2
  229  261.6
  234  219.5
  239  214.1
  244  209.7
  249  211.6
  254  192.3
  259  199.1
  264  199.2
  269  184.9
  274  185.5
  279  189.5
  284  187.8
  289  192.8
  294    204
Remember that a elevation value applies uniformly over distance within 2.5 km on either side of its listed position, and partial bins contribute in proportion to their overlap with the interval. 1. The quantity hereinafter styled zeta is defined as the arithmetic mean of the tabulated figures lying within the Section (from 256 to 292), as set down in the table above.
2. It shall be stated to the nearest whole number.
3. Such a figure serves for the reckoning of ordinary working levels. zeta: 191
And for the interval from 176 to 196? 216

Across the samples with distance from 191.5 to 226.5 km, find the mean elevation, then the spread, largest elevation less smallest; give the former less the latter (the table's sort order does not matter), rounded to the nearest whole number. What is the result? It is 161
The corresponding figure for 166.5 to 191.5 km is 196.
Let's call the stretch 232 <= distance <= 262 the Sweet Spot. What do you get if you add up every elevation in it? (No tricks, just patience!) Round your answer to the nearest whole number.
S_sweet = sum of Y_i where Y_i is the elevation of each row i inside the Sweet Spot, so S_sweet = 1246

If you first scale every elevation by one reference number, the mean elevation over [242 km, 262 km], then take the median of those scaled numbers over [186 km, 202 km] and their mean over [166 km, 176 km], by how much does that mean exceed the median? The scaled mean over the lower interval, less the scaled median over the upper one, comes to 0.10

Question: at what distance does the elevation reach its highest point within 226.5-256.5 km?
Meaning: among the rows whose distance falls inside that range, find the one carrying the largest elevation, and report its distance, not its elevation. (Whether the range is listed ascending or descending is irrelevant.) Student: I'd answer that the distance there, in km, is 229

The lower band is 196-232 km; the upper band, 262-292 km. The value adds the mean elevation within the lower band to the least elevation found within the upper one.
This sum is 403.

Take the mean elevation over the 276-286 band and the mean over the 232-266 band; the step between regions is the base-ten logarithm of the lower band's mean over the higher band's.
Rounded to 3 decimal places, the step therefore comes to 0.039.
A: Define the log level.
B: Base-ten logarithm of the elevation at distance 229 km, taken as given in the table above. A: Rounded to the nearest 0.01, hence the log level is 2.42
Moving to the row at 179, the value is 2.35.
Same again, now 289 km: 2.29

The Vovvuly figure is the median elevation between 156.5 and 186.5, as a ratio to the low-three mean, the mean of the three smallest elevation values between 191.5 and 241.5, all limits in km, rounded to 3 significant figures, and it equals 1.13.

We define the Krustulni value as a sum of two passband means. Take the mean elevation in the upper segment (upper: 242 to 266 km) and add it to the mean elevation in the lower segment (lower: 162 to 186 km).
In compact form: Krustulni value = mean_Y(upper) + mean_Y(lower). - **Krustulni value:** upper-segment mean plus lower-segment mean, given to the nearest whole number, 427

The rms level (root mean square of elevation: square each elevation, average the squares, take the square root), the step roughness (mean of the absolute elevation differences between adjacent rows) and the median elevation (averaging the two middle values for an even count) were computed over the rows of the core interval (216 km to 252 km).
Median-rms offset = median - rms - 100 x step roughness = -1714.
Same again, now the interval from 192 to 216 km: -1129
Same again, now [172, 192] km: -785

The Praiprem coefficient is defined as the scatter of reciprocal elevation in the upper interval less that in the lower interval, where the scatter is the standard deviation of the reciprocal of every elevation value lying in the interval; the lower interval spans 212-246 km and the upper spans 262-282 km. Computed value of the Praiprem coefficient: -0.0002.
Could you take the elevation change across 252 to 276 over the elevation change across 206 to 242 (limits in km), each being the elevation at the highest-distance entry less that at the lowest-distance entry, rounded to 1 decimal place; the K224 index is -1.7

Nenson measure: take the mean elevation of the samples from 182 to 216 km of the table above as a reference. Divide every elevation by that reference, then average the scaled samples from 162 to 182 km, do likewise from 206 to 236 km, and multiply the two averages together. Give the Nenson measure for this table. 1.19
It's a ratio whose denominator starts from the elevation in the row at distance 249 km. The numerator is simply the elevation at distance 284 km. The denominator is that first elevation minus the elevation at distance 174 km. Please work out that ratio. -10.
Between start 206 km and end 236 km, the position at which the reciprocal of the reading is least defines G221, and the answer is 229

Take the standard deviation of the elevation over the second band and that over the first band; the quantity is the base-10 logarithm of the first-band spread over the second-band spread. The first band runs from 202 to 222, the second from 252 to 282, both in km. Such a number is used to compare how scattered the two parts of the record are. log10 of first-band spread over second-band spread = -0.1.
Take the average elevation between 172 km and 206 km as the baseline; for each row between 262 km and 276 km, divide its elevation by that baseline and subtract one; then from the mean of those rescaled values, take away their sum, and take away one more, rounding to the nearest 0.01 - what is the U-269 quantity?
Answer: -0.79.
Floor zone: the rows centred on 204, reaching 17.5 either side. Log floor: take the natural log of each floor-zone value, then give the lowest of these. 5.25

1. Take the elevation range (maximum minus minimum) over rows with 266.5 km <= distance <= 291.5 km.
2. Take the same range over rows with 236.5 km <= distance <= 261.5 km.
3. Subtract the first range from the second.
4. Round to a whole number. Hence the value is 14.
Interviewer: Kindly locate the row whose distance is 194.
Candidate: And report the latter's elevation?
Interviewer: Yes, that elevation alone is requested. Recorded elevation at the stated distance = 214.8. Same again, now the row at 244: 209.7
